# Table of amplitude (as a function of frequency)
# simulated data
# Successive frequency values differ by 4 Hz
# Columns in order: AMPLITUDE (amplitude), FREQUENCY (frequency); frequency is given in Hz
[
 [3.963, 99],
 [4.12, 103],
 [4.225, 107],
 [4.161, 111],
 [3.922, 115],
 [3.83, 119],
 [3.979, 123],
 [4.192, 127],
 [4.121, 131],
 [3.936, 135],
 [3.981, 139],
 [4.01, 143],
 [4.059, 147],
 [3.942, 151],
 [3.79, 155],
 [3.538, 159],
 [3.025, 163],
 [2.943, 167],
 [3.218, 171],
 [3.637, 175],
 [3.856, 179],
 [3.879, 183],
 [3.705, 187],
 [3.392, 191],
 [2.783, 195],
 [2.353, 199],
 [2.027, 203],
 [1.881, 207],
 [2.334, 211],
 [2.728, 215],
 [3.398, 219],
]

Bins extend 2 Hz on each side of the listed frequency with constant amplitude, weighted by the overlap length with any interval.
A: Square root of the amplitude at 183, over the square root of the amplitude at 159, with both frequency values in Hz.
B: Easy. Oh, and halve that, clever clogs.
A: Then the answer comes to 0.524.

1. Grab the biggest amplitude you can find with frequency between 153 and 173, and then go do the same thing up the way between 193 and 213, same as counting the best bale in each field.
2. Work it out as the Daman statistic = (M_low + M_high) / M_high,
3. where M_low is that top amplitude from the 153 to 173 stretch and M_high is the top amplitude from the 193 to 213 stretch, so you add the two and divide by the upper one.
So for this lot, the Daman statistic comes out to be 2.36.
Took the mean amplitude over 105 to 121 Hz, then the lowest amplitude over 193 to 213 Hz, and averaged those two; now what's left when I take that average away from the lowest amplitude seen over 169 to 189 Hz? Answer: 0.3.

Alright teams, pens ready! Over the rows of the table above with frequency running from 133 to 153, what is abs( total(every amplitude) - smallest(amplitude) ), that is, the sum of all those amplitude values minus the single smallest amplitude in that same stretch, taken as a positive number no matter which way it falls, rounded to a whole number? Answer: 16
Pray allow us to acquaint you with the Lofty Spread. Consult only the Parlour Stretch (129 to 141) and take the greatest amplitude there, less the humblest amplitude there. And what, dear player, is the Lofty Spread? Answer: 0.2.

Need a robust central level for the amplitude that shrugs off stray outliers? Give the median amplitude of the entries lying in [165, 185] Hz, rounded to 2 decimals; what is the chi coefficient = 3.64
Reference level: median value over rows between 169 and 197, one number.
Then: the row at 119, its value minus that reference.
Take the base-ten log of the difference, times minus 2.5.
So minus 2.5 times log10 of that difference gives 1.79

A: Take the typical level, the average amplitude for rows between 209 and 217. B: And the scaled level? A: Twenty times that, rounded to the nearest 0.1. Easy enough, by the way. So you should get 50.6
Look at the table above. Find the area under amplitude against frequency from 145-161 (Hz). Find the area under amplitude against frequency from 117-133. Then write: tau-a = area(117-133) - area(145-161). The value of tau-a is 3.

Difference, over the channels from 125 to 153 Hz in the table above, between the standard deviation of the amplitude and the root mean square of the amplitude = -3.9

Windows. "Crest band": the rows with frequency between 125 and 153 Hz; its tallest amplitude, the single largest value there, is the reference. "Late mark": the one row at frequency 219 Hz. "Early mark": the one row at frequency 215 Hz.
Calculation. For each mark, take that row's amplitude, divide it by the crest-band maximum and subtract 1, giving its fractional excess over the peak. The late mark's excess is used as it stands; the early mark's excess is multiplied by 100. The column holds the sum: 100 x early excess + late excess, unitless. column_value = -35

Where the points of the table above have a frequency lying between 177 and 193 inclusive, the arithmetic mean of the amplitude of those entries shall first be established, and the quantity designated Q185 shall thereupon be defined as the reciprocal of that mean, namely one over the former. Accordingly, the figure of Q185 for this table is 0.270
